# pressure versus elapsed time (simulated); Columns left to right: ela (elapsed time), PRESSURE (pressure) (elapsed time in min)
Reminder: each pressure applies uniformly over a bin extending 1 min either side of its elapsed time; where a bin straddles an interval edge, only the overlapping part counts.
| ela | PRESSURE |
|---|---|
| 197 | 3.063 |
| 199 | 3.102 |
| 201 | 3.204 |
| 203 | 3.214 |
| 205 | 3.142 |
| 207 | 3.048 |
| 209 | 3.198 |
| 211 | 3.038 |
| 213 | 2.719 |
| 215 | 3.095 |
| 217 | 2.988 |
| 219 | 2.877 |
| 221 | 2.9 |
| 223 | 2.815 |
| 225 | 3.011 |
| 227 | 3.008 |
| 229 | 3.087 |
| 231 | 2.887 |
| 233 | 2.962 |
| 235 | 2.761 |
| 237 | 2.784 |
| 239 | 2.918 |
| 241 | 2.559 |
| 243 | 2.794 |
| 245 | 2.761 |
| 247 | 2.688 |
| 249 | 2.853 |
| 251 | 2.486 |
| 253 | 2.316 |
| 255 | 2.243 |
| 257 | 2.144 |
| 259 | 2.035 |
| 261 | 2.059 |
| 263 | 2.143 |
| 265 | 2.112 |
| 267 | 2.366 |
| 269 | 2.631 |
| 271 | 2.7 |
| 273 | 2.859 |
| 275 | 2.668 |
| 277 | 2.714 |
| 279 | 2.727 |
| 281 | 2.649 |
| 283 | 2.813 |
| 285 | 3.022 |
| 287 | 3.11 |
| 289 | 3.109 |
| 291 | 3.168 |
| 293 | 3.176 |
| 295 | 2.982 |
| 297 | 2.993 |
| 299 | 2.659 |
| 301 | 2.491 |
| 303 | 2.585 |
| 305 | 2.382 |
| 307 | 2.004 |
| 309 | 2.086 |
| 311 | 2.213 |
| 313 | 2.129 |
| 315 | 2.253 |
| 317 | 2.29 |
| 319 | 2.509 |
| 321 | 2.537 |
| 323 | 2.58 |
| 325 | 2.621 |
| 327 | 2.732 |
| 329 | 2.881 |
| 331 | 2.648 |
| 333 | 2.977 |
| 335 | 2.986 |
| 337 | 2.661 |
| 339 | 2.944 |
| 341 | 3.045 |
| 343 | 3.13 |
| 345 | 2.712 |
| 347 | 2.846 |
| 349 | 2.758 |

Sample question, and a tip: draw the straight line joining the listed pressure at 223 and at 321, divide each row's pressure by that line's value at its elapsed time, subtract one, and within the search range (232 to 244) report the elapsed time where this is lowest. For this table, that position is 241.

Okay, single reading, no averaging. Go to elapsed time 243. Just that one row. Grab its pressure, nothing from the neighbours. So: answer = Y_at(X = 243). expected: 2.794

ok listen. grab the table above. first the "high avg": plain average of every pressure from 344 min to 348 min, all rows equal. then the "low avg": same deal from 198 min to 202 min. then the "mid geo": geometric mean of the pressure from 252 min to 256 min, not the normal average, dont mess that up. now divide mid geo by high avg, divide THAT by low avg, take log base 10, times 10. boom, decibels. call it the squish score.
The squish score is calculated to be -5.8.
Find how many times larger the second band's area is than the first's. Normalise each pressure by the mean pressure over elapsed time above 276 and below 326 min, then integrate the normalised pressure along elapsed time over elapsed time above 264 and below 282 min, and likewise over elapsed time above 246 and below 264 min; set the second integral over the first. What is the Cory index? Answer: 0.90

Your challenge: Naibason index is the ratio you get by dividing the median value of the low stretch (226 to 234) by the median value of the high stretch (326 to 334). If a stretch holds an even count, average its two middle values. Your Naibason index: 1.06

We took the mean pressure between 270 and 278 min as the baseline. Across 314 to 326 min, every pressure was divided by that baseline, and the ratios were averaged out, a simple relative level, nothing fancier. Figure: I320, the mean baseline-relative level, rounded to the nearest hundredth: 0.90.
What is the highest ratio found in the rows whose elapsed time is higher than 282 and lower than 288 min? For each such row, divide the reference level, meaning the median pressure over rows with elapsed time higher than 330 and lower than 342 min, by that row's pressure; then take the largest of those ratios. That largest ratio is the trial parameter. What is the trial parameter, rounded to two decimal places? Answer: 1.05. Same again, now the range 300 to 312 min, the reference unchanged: 1.48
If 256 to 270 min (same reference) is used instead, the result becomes 1.45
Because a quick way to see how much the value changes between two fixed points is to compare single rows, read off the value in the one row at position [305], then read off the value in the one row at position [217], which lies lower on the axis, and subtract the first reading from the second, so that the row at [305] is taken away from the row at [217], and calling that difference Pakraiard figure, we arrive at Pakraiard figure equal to 0.61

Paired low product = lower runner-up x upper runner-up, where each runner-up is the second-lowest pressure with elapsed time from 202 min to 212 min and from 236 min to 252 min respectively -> 7.8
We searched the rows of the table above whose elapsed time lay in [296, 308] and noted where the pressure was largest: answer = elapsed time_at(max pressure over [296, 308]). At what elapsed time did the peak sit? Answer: 297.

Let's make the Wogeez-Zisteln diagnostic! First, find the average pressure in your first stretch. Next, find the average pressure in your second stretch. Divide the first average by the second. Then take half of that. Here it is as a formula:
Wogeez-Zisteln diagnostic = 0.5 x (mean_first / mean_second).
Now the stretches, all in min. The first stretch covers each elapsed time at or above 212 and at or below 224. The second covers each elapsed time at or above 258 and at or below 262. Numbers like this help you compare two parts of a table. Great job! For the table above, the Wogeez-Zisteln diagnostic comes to 0.71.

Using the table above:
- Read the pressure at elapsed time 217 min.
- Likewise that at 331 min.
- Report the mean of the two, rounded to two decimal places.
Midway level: 2.82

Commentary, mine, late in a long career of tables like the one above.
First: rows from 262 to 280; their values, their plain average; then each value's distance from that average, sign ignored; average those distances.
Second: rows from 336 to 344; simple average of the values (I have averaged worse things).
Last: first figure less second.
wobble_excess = -2.72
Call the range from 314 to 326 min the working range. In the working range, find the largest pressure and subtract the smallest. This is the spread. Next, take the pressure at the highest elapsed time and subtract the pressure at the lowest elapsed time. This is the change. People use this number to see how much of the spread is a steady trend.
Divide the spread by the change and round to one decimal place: 1.0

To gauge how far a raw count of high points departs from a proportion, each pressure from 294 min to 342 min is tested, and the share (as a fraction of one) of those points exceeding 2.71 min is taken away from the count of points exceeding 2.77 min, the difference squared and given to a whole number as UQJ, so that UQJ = 44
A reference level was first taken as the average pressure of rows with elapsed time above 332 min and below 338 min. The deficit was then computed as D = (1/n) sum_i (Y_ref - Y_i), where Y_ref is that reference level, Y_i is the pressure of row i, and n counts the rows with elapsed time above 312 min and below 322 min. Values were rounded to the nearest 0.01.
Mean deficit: 0.53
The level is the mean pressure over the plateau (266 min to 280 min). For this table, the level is 2.7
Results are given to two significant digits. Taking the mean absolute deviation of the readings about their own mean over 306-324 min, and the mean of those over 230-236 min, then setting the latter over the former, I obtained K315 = 17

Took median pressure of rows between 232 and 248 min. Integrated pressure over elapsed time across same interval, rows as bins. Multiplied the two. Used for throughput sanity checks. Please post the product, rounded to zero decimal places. 123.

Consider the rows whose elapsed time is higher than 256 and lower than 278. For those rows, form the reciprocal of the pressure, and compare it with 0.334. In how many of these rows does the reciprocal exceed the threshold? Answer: 11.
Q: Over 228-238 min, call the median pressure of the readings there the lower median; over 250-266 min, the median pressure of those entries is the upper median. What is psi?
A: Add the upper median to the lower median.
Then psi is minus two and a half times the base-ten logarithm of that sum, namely -1.75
